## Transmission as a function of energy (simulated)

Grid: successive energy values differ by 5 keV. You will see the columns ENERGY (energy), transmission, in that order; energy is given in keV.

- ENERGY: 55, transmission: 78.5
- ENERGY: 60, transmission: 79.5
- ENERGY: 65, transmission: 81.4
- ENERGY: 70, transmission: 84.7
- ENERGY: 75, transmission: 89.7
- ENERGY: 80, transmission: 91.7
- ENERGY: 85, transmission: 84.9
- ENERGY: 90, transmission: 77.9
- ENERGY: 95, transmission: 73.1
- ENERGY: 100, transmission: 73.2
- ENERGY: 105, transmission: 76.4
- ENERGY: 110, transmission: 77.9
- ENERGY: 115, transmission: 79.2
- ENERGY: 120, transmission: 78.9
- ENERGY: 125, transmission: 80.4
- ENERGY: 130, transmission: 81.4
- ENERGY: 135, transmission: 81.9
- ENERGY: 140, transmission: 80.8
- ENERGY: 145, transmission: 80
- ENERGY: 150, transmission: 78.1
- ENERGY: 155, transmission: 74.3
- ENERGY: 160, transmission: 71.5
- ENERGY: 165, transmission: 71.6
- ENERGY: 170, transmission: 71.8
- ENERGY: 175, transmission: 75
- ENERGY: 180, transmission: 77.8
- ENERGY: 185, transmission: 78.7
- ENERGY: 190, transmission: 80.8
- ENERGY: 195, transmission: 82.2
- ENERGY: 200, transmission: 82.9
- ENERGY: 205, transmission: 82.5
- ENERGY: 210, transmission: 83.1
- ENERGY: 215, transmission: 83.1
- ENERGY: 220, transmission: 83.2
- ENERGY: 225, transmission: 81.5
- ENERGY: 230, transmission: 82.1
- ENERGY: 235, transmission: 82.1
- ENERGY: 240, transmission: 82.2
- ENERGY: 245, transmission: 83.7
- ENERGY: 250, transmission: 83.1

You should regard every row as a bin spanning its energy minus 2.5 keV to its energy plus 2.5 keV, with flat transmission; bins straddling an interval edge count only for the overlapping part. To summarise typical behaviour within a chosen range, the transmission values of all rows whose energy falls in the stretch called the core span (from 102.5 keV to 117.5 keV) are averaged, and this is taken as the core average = 77.8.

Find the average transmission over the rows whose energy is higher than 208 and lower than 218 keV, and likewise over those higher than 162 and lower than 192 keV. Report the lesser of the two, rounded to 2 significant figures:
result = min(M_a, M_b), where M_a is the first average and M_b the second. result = 76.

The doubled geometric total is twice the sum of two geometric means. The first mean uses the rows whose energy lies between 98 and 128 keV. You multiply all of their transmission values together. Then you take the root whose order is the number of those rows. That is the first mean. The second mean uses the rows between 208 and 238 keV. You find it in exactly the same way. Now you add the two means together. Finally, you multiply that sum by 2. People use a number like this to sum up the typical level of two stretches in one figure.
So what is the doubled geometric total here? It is 320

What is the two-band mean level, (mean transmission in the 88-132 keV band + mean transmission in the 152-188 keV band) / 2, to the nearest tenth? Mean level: 76.0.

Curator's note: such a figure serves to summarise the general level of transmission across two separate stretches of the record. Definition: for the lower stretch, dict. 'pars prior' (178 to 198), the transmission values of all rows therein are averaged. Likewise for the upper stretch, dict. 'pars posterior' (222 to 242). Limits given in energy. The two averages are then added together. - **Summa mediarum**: 162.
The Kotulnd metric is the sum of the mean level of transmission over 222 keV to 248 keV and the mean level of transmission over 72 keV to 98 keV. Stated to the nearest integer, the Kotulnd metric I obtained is 166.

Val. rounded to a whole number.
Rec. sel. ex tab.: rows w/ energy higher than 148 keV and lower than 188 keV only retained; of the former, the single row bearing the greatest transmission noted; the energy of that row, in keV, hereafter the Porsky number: 185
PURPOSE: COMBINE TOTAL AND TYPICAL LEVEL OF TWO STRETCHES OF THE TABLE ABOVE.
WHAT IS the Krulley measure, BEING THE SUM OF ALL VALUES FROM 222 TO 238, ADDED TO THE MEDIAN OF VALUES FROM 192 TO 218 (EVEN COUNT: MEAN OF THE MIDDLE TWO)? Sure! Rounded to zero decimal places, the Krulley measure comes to 329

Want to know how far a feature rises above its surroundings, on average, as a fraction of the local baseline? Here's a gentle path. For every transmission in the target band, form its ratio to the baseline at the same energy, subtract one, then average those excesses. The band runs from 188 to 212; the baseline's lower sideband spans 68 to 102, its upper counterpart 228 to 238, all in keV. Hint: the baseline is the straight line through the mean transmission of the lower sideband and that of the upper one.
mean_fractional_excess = 0.00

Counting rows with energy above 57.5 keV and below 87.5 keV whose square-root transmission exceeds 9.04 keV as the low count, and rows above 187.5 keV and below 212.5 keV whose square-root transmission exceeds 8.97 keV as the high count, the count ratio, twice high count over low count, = 2.5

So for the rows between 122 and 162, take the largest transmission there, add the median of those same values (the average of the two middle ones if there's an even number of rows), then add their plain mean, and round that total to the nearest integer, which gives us 241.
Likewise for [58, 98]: 258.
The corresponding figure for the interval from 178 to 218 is 247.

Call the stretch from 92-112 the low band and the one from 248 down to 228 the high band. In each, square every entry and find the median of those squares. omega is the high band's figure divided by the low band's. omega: 1.21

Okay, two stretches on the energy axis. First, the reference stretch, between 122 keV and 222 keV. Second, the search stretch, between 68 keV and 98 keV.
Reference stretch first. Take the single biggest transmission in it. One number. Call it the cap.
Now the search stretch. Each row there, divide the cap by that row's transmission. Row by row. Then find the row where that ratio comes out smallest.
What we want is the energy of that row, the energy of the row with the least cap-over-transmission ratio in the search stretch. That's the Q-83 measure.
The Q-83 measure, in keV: 80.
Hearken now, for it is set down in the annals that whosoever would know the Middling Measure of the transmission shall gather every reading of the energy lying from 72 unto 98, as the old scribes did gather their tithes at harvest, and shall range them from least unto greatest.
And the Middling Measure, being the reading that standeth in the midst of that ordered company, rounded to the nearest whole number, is 85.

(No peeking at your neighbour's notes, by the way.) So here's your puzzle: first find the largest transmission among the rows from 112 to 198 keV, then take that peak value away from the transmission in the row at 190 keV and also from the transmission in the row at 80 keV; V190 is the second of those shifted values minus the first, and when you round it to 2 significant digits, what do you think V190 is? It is 11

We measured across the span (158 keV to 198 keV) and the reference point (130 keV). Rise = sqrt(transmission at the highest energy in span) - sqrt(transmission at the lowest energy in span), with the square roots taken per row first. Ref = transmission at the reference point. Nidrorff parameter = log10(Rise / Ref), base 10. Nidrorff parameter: -2.1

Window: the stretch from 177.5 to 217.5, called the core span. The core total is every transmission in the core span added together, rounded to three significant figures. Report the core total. 651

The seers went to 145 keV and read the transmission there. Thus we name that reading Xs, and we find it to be 80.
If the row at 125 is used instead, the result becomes 80.4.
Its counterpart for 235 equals 82.1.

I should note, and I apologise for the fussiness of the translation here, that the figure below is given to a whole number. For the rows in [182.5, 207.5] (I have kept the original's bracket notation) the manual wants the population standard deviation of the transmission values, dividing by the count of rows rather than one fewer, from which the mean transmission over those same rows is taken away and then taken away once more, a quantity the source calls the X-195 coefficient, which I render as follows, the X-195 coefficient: -161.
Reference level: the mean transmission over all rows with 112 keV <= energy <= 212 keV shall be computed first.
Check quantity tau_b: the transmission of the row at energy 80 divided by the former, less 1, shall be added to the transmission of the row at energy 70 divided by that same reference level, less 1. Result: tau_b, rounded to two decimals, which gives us 0.24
